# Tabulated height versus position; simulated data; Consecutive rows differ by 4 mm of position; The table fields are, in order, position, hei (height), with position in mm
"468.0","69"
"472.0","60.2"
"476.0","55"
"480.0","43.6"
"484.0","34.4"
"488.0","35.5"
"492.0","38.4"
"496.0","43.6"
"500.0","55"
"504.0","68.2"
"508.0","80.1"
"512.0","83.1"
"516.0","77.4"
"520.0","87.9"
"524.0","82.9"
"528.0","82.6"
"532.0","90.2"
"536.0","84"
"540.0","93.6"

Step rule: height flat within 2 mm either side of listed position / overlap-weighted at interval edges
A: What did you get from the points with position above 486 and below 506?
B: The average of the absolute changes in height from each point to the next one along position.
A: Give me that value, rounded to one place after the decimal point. 8.2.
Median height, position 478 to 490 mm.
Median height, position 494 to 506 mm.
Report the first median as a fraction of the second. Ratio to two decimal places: 0.65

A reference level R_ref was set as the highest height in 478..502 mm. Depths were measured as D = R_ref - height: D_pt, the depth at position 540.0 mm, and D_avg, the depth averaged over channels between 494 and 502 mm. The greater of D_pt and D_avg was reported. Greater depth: 5.7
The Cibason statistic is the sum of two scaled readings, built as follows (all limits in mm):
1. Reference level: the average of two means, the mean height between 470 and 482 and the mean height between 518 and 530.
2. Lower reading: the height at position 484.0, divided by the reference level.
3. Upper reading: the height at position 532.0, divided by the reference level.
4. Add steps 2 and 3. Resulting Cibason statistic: 1.81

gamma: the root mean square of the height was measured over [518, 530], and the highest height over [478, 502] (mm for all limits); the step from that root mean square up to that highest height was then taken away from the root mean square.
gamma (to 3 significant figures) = 114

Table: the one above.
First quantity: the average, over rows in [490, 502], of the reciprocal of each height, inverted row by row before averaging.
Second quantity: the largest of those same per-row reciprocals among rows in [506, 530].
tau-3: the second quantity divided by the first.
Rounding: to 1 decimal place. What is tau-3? 0.6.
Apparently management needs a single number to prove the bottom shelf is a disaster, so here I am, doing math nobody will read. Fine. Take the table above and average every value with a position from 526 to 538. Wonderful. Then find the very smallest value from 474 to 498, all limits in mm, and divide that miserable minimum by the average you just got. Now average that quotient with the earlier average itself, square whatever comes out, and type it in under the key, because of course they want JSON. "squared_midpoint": 1849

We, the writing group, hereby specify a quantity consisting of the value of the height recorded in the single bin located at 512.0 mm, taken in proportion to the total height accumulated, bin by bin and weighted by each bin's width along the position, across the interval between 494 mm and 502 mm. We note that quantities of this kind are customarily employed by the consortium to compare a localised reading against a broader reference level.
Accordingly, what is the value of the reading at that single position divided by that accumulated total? 0.21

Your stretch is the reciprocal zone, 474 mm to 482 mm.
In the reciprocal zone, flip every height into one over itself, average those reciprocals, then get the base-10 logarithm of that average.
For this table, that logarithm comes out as -1.69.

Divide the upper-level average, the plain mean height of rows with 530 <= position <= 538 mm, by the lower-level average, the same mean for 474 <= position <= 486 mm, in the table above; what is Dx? 2.0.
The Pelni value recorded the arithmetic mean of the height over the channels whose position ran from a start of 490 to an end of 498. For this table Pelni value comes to 41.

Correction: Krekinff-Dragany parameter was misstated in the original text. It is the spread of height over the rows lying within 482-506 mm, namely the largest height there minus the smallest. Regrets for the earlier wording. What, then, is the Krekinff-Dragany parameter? 34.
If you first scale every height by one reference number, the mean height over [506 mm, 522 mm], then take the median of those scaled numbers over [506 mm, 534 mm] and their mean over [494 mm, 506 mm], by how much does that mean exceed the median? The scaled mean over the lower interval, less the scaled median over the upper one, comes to -0.33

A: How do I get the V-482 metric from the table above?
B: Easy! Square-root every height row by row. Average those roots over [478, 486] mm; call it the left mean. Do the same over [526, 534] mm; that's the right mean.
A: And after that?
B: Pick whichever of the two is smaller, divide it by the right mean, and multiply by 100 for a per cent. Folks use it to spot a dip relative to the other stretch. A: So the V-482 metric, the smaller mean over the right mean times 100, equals 67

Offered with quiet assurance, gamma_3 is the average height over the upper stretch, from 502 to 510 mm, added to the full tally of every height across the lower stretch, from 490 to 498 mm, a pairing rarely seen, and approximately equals 156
